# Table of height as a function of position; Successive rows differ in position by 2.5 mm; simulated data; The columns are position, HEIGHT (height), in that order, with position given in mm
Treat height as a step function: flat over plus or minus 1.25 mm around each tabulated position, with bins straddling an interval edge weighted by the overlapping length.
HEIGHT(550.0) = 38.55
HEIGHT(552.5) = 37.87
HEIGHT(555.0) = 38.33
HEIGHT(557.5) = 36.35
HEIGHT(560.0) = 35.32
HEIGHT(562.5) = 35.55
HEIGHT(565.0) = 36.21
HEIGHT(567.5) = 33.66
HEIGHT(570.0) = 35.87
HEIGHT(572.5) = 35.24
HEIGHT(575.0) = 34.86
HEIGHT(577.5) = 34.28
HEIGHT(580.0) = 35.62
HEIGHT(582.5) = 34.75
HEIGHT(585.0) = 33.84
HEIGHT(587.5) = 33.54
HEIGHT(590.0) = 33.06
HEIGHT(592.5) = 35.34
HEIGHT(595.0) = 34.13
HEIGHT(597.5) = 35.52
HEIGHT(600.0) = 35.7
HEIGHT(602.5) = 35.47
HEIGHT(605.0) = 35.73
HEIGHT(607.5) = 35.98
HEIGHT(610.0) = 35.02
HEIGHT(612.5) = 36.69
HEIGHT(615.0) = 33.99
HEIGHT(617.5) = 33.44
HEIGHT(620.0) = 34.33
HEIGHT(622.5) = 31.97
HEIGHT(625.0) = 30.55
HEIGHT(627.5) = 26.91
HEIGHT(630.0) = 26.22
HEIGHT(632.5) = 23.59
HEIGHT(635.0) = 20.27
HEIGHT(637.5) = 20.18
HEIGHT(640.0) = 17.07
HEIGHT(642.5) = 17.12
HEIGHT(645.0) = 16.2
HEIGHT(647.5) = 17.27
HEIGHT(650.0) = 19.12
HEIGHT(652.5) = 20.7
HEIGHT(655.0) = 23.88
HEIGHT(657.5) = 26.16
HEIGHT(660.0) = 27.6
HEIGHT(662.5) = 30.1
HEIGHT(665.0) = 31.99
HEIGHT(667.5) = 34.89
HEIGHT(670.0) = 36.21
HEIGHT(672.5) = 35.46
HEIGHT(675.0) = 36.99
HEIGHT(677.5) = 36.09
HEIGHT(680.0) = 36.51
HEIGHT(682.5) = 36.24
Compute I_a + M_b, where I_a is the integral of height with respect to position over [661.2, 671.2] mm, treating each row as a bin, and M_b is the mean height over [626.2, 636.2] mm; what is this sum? 357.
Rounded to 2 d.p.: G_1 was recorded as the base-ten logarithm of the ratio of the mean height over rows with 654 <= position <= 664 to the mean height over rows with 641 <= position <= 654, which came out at 0.17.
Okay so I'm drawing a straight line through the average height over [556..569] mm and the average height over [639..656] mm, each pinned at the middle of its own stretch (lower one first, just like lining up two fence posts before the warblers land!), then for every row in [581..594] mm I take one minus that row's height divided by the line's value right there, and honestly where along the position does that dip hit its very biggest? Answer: 585.0 mm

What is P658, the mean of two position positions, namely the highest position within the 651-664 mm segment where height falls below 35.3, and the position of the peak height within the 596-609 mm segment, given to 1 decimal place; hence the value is 635.0 mm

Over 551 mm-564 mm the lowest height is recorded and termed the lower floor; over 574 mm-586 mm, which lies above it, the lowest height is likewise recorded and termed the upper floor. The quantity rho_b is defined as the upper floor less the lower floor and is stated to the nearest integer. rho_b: -1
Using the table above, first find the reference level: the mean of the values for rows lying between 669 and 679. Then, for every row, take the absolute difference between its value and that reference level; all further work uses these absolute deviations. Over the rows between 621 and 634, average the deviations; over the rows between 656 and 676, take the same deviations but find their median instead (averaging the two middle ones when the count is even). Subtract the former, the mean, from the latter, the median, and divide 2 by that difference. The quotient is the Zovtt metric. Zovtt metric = -0.36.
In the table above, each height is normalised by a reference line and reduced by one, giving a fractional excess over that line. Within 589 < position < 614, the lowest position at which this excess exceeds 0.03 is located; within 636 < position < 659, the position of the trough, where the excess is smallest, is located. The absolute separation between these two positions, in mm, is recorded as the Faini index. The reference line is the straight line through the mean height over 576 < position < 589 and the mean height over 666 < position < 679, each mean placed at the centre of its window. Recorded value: 37.5 mm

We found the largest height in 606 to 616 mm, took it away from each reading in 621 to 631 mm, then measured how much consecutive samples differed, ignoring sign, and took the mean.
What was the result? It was 1.92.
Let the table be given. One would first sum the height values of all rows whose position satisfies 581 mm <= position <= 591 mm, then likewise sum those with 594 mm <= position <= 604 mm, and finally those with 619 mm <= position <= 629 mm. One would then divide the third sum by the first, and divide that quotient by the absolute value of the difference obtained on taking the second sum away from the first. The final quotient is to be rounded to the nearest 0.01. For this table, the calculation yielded 0.16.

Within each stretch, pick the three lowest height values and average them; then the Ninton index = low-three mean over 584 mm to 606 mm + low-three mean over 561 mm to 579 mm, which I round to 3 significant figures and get 67.7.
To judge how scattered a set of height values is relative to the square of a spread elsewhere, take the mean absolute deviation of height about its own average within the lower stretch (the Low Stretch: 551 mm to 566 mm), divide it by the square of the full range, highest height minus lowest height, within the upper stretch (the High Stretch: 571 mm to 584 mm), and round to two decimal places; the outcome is 0.56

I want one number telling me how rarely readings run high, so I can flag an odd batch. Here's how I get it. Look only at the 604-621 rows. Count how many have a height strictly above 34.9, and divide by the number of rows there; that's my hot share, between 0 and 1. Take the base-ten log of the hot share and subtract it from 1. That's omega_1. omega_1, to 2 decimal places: 1.24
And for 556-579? 1.18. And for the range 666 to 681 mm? 1.08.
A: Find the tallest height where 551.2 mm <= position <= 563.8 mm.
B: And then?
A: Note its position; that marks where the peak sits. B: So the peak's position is 555.0 mm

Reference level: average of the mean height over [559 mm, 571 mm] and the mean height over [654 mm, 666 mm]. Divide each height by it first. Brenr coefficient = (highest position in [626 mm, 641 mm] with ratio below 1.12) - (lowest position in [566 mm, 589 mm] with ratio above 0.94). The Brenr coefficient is 72.5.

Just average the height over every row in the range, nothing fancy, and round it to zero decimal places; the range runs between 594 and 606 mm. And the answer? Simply 35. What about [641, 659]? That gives 20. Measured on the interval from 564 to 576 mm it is 35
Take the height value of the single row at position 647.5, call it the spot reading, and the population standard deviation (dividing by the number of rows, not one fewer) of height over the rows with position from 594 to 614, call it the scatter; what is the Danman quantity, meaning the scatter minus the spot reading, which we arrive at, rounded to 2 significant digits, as -17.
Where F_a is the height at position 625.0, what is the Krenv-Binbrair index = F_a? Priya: 30.55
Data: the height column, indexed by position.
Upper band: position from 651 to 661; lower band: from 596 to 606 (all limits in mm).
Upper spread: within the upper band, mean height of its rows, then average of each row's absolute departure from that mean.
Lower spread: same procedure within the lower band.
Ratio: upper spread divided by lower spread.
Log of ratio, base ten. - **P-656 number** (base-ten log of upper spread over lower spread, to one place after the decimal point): 1.3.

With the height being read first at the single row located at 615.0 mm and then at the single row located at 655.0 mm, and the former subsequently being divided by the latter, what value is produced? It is 1.42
